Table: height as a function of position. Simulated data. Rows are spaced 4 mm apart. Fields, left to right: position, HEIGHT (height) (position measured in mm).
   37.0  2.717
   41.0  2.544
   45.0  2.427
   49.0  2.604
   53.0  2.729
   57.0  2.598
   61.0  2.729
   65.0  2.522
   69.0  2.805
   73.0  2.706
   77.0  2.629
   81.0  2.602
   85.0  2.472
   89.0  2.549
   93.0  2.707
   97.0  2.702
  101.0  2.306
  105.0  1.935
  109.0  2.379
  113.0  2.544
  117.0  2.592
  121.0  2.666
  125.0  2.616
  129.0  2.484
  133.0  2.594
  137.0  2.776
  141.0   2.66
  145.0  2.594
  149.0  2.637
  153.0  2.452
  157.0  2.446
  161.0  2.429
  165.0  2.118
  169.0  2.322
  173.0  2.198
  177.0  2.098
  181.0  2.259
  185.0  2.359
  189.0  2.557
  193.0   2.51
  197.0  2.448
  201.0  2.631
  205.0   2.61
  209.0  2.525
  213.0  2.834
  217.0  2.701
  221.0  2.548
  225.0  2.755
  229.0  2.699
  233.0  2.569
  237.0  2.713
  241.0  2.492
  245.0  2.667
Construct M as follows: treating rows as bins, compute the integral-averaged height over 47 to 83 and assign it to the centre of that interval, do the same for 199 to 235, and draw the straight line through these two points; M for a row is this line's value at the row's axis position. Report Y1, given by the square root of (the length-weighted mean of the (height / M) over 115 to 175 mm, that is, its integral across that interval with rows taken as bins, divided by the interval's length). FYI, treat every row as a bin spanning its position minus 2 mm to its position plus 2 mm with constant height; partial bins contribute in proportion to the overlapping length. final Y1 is 0.971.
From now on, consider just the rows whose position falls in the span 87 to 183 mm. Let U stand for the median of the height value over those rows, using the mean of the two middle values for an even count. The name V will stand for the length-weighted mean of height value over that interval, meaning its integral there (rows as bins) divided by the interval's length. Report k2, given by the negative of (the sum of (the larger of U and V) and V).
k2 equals -4.97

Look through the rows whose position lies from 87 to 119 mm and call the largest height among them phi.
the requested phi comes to 2.707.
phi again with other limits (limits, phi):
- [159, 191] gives 2.557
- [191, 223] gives 2.834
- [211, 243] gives 2.834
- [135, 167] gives 2.776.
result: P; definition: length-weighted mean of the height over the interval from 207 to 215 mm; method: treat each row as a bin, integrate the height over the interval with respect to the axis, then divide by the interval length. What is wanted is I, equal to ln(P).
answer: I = 0.99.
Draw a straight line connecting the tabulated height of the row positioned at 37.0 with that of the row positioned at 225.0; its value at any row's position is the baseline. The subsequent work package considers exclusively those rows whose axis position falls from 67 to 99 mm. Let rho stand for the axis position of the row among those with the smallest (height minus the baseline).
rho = 85.0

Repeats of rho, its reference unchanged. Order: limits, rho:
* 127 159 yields 157.0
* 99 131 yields 105.0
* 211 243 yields 241.0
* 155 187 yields 177.0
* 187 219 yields 197.0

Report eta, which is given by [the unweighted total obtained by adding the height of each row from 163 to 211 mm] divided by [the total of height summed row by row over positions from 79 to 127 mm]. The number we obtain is 0.95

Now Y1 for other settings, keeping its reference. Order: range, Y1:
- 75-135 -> 0.974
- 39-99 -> 0.993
